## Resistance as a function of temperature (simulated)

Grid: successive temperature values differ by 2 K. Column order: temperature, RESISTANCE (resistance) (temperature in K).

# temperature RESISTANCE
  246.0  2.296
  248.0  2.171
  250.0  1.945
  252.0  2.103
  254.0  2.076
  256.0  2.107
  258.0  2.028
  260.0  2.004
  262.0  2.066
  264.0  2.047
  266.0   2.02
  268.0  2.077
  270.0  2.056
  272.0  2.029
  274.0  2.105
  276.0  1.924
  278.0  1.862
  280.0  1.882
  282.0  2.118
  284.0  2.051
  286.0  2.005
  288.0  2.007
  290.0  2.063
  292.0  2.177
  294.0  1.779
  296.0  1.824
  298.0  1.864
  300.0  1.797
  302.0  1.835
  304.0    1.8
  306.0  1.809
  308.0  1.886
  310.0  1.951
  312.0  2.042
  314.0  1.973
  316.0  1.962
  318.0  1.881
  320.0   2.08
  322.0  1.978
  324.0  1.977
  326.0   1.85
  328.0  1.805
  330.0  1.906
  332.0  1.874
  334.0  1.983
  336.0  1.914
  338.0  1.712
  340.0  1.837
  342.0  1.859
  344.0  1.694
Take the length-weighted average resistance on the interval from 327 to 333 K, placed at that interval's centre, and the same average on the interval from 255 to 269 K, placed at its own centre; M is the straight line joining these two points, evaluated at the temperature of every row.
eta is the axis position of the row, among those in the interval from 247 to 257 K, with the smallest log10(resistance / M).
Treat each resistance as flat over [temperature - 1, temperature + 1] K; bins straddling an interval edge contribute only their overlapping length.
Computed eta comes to 250.0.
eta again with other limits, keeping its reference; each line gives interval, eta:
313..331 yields 328.0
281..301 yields 294.0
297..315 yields 300.0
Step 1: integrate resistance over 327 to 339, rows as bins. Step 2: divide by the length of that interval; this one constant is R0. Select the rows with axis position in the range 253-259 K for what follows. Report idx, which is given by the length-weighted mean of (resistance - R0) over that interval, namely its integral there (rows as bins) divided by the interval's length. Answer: 0.20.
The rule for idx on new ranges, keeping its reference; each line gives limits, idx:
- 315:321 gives 0.11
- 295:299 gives -0.02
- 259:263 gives 0.17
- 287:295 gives 0.14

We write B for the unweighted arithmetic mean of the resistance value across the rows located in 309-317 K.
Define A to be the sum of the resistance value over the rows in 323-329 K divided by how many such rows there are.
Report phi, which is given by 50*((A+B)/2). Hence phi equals 96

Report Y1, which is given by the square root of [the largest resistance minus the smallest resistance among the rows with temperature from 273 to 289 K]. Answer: 0.506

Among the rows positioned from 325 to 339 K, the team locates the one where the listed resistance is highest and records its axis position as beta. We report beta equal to 334.0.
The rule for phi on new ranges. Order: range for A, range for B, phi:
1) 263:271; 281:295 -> 102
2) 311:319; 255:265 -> 100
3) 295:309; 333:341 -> 92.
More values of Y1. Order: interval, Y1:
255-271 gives 0.321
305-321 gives 0.521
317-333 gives 0.524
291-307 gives 0.631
